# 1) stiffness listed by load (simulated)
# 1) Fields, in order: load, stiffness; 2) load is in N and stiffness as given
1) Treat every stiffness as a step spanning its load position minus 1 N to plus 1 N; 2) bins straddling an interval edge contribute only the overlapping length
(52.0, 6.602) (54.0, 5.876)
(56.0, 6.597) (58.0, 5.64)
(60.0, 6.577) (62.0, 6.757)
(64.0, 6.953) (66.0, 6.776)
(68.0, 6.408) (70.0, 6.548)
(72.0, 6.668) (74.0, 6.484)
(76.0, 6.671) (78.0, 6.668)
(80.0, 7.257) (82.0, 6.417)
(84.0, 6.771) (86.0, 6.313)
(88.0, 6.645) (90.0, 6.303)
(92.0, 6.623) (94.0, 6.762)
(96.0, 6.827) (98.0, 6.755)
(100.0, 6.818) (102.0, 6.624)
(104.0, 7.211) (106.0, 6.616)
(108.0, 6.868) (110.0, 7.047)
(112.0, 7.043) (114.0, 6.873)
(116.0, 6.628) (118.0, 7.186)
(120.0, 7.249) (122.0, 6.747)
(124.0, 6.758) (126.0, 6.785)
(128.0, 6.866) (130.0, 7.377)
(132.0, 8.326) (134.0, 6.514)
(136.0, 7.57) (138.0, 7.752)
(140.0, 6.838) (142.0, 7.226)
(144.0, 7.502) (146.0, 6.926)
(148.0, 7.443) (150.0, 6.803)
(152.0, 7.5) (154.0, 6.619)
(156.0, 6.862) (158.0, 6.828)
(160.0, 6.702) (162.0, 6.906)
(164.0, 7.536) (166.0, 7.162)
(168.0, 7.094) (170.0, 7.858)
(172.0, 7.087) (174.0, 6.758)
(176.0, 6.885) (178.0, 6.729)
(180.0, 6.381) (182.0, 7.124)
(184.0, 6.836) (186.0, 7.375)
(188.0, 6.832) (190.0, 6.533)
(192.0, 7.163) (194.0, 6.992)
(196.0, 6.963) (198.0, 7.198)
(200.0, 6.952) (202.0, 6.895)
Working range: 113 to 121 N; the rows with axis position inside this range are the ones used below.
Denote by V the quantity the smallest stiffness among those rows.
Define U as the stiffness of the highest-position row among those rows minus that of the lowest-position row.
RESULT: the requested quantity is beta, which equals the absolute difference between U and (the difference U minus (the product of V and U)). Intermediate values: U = 0.38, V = 6.628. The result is 2.5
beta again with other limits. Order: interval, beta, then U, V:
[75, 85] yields 0.6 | 0.10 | 6.417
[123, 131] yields 4.2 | 0.62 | 6.758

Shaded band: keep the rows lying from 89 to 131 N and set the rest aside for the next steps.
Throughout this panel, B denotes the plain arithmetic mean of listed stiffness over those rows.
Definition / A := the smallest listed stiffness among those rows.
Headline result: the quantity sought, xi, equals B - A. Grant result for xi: 0.553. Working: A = 6.303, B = 6.86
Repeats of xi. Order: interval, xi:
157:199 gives 0.616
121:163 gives 0.574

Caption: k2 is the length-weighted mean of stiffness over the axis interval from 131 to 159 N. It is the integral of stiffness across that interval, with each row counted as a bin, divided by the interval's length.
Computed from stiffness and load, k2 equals 7.19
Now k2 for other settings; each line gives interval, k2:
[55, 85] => 6.61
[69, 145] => 6.90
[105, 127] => 6.89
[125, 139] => 7.31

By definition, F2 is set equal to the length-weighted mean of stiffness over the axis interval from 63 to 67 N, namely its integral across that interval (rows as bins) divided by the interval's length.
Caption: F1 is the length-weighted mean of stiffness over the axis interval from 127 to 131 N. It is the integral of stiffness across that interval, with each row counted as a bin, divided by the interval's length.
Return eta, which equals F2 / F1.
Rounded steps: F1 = 7.1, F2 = 6.86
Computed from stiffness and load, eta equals 0.964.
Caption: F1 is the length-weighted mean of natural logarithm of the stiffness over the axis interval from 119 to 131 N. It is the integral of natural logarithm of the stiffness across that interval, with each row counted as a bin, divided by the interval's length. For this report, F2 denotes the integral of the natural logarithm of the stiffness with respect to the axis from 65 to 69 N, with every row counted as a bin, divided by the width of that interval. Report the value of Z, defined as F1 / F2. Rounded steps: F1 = 1.940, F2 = 1.89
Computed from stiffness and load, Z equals 1.03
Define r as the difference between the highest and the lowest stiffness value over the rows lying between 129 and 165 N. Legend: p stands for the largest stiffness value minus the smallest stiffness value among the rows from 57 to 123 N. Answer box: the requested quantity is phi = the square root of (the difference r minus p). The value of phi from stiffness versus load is 0.44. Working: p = 1.62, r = 1.8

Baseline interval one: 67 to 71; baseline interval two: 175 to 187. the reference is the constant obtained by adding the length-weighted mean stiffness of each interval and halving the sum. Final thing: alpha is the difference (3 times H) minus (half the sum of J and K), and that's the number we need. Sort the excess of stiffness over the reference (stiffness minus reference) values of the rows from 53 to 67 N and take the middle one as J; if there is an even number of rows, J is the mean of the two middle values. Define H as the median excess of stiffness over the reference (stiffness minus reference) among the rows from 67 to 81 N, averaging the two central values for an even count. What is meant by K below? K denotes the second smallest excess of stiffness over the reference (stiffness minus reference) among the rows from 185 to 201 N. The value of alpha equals -0.08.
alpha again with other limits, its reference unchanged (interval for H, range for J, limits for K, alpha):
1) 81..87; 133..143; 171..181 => -1.09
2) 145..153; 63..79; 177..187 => 1.49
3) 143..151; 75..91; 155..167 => 1.44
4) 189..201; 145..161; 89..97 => 0.83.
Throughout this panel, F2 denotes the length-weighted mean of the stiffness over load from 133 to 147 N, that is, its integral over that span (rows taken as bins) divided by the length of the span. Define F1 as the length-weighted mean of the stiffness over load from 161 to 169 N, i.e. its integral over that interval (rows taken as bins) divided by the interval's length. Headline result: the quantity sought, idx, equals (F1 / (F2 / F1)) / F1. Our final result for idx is 1.00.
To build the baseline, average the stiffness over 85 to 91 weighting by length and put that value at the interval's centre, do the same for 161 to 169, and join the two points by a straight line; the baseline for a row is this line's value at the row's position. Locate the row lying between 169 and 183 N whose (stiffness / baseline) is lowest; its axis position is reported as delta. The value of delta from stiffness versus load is 180.0 N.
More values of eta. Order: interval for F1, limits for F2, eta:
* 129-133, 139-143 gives 0.896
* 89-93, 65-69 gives 1.020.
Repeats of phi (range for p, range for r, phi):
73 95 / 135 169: 0.42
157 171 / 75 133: 0.93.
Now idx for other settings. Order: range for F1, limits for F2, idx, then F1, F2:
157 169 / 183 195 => 1.01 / 7.04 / 7.0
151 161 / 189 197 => 1.00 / 6.90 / 6.9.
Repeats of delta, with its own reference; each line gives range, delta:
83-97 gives 90.0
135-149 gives 140.0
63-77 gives 68.0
